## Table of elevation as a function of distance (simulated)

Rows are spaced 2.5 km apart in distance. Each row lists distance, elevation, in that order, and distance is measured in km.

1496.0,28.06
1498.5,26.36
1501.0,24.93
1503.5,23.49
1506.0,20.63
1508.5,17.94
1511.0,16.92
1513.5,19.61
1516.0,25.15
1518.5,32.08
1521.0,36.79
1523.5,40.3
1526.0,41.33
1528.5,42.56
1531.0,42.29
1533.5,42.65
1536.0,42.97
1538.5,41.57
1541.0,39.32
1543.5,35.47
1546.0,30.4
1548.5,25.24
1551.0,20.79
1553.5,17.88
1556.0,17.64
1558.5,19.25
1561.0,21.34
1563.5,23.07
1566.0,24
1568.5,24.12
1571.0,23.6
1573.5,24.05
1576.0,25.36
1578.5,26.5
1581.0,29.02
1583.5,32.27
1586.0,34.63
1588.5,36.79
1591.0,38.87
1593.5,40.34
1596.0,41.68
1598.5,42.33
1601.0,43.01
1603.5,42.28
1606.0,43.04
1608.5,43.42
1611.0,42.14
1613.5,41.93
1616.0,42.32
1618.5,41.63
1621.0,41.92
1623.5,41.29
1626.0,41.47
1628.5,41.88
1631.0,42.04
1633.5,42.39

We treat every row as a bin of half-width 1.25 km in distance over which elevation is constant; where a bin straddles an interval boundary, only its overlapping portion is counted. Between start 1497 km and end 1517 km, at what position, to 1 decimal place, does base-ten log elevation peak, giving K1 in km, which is 1498.5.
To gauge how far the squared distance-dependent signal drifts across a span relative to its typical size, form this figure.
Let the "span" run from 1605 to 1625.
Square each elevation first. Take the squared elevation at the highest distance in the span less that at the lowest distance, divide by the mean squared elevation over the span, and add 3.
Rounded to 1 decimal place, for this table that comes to 2.9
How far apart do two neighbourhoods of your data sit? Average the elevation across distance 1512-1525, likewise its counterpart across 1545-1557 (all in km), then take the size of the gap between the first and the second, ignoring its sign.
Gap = 8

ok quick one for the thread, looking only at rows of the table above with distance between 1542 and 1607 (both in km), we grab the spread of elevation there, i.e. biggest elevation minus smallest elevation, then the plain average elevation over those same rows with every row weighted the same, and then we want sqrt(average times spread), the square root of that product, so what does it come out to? 28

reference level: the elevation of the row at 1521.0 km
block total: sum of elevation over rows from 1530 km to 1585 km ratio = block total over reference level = 17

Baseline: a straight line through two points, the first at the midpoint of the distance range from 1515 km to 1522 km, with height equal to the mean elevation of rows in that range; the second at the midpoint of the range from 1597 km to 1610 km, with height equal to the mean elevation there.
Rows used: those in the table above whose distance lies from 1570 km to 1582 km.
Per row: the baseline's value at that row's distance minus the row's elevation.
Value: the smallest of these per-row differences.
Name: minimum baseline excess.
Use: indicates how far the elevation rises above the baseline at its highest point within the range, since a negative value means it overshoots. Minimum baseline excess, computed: 11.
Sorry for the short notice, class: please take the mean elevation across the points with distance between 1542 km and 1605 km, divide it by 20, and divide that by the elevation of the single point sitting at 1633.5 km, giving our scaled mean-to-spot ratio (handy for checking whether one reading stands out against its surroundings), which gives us 0.035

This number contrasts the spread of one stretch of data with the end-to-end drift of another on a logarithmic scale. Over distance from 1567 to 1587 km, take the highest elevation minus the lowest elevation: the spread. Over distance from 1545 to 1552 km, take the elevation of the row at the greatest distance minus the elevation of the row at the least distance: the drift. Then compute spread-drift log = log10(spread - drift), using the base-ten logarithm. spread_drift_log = 1.31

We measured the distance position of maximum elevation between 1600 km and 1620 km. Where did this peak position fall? 1608.5 km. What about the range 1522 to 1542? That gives 1536.0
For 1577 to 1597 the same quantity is 1596.0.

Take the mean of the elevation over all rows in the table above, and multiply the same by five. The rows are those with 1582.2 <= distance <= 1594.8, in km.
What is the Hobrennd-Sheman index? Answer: 183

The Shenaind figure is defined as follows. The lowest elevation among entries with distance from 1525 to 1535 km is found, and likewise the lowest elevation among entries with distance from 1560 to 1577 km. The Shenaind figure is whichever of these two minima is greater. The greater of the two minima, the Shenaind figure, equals 41.3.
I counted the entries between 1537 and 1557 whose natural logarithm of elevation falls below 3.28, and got 4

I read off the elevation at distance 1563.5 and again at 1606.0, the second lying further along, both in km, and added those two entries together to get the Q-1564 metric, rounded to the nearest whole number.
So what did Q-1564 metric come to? 66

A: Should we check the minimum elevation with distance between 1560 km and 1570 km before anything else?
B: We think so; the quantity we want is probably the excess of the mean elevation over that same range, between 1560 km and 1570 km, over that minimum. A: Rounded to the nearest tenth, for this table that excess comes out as 1.8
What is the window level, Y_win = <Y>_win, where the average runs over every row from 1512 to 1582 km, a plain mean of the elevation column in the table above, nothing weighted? 29.8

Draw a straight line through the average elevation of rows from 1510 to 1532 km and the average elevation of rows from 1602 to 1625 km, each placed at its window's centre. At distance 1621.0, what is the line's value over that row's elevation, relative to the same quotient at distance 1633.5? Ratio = 1.0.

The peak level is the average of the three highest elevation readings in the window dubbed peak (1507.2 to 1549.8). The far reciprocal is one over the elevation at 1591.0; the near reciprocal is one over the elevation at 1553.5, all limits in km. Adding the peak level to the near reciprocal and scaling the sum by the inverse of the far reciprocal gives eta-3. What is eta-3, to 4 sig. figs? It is 1663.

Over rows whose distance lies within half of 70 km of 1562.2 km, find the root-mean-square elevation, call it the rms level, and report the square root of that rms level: 5.7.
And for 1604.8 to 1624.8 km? 6.5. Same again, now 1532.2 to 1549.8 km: 6.1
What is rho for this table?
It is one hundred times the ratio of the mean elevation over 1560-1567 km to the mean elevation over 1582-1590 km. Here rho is 66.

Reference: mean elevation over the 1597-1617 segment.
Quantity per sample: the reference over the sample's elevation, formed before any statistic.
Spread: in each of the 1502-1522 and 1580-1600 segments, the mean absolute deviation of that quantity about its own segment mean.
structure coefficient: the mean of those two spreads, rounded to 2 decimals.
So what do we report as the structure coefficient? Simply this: 0.26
